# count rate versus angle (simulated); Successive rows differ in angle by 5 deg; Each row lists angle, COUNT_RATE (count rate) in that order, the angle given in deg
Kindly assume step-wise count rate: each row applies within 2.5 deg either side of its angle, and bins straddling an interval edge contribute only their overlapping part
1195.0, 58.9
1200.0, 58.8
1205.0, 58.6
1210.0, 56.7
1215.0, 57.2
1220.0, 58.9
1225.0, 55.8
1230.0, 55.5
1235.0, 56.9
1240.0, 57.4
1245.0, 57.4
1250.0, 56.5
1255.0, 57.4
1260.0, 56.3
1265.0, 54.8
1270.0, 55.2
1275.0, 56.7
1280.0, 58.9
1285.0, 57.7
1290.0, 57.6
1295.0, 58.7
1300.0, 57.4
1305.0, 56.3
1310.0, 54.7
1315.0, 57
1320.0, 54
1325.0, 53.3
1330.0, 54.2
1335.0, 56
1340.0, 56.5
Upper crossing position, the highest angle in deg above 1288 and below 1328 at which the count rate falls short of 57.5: 1325.0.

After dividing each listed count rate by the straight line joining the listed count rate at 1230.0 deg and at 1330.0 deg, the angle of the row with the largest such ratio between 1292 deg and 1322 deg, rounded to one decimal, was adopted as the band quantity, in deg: 1295.0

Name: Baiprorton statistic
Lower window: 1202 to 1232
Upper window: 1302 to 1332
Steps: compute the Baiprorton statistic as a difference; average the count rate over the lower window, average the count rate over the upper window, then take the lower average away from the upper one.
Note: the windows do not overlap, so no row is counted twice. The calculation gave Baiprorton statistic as -2.2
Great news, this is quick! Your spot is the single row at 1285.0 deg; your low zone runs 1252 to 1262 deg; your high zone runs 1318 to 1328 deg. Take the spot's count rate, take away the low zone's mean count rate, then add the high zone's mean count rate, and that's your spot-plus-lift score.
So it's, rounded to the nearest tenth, 54.5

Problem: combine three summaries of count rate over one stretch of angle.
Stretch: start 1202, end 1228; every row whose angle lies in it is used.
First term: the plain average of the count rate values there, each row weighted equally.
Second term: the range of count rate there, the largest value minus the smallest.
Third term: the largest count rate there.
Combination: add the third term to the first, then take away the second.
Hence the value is 113.2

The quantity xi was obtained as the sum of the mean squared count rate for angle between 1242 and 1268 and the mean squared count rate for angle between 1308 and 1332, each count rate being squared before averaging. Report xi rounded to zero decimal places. 6178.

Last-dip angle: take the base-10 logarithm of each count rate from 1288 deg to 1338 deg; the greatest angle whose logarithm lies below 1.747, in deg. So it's 1330.0 deg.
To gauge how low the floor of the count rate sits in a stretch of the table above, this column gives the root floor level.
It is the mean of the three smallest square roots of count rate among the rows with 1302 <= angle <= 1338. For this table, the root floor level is 7.34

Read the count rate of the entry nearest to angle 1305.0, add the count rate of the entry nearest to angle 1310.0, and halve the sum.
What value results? 55.5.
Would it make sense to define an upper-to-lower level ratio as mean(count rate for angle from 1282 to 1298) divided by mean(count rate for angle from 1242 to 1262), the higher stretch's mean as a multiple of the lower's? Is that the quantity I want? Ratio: 1.019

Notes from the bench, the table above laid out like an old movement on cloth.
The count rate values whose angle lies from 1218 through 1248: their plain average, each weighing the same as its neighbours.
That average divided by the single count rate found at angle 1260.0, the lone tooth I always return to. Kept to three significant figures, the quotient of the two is 1.01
